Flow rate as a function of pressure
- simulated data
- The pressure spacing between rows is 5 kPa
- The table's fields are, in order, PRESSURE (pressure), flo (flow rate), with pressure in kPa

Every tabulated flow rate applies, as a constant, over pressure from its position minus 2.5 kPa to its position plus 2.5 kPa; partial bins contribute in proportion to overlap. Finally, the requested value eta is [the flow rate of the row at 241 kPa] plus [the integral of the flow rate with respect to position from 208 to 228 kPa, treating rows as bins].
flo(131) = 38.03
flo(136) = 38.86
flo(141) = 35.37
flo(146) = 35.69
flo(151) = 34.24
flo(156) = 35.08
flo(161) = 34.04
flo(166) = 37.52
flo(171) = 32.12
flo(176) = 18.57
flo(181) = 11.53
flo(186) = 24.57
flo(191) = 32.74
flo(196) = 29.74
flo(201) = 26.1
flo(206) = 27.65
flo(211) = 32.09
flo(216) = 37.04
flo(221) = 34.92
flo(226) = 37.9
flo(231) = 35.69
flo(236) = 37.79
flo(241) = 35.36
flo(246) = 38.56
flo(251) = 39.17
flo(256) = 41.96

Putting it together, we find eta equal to 740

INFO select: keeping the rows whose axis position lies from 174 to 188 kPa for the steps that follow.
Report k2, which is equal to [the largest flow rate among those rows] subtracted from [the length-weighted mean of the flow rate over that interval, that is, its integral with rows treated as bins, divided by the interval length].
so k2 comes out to -6.6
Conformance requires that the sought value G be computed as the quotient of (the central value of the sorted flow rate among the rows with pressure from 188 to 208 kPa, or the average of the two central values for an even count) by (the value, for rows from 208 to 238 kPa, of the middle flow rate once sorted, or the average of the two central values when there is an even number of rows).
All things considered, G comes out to 0.79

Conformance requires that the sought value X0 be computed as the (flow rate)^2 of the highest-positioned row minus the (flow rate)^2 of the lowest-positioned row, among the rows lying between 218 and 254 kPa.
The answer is 315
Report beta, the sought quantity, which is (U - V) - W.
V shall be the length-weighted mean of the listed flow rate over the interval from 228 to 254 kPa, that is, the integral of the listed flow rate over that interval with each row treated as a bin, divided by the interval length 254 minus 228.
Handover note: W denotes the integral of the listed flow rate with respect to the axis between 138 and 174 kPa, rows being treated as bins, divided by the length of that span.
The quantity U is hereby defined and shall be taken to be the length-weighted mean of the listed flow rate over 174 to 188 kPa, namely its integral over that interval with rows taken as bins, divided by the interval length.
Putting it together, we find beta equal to -54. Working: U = 18.0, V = 37.4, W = 35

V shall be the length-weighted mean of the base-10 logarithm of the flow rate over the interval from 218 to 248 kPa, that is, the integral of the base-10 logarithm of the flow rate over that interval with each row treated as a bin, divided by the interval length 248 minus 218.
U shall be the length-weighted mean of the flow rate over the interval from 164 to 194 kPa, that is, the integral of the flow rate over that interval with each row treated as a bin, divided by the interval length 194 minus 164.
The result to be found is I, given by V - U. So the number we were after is -24.5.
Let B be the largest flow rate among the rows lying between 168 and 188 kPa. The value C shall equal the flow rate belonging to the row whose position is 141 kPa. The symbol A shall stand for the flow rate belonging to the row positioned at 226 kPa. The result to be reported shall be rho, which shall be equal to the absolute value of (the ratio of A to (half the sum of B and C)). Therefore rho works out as 1.12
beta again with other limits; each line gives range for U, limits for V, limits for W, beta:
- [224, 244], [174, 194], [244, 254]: -24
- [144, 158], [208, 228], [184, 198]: -29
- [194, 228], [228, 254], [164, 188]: -30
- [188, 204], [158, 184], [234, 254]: -35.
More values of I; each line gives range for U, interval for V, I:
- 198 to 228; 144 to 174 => -30.9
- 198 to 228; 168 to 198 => -31.1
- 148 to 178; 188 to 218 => -30.7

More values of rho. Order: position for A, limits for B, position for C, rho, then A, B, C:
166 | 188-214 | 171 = 1.16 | 37.52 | 32.74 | 32.12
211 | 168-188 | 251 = 0.90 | 32.09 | 32.12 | 39.17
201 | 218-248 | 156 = 0.71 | 26.1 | 38.56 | 35.08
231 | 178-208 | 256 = 0.96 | 35.69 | 32.74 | 41.96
